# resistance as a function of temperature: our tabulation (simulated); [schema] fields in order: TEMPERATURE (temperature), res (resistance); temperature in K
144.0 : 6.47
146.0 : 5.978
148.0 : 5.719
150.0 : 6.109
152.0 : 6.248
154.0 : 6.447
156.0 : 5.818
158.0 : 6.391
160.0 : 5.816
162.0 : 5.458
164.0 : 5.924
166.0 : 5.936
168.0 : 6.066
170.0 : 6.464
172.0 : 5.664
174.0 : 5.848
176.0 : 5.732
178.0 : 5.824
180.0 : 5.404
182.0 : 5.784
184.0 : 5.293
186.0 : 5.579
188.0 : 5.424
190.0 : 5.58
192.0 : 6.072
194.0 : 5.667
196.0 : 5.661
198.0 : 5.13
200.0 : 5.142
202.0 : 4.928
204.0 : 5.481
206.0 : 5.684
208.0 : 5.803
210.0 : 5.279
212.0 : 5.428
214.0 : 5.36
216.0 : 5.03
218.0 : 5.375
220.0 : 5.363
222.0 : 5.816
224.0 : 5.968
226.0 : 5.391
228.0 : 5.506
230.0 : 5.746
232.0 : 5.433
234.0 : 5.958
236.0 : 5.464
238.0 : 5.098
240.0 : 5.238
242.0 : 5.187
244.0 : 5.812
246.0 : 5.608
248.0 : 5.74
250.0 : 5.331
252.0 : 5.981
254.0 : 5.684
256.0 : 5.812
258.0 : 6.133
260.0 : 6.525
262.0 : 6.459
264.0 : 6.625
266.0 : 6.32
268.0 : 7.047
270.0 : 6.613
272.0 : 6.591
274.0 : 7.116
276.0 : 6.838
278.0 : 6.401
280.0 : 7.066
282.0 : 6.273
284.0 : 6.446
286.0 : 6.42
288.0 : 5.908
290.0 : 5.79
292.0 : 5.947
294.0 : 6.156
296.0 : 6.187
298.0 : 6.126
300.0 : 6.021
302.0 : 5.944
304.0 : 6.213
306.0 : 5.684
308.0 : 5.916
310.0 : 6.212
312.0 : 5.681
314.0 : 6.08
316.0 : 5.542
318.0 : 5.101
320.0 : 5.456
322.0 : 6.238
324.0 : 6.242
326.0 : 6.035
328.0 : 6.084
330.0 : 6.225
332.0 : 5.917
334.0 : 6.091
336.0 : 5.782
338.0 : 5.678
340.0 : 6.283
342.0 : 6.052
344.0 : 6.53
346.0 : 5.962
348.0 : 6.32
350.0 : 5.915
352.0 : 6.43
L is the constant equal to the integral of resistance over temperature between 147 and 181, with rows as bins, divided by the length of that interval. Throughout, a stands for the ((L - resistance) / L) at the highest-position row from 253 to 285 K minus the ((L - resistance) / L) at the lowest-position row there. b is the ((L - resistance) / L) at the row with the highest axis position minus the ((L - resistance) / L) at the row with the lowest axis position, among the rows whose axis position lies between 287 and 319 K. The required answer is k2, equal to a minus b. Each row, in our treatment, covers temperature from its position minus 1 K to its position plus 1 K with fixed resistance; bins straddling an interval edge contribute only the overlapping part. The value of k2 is -0.26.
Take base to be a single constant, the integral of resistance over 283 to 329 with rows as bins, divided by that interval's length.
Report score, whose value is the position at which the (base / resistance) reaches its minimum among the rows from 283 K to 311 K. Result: 284.0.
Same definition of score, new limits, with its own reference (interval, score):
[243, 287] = 274.0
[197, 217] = 208.0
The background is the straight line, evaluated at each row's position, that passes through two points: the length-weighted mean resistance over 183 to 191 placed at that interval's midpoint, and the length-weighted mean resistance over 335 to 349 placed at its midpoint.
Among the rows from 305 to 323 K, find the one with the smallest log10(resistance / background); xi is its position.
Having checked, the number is 318.0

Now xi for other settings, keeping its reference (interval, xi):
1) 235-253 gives 238.0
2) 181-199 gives 198.0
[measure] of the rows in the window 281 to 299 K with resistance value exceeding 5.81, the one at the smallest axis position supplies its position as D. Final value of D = 282.0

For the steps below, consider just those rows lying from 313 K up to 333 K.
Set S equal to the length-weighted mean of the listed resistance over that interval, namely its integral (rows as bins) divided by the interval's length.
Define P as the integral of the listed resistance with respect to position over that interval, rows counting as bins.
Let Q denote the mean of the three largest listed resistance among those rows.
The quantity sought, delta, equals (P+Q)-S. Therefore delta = 118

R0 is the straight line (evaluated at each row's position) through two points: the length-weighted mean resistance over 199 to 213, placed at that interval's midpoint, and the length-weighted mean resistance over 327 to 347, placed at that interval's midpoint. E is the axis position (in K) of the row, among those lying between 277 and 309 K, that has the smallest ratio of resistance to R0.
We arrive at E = 306.0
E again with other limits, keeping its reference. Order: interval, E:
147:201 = 198.0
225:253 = 238.0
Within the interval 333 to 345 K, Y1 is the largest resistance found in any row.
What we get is 6.53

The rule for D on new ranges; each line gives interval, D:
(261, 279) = 262.0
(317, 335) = 322.0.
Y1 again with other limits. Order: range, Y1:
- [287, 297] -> 6.187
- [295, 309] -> 6.213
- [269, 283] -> 7.116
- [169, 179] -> 6.464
